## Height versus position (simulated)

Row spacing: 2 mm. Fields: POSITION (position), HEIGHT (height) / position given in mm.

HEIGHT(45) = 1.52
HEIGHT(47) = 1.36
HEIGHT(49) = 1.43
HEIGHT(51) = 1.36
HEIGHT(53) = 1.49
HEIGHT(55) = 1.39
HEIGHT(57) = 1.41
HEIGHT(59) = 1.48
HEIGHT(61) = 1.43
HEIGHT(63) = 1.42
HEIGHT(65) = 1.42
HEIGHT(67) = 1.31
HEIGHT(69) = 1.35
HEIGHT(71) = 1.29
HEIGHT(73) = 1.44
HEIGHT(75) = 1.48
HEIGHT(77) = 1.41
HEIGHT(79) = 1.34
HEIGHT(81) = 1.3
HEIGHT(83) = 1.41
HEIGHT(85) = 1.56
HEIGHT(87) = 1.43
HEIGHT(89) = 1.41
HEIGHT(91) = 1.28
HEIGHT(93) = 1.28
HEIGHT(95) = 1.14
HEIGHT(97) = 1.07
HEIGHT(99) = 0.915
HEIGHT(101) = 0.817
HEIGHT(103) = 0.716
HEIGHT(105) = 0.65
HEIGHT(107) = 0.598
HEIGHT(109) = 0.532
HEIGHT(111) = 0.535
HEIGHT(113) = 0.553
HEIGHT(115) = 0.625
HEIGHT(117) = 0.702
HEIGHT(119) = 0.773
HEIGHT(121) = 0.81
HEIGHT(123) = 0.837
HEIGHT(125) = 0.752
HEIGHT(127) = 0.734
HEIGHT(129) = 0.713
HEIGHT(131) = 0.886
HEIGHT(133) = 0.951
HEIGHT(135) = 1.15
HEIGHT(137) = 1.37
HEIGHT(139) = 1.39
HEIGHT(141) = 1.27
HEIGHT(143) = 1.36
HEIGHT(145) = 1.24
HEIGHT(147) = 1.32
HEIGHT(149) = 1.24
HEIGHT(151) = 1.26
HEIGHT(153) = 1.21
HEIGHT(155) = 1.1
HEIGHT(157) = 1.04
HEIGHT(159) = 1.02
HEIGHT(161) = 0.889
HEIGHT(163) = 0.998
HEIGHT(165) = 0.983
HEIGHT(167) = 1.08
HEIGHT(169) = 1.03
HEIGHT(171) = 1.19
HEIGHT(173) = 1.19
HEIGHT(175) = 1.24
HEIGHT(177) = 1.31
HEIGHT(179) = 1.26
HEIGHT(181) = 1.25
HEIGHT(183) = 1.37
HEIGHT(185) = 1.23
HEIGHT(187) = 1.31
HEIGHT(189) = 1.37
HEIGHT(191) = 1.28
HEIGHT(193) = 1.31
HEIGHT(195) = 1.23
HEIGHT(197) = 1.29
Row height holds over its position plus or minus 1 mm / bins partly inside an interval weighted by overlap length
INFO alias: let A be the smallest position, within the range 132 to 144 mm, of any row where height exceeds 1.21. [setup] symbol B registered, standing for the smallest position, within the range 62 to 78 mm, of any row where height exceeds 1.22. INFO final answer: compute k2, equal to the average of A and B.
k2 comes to 100 mm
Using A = 137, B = 63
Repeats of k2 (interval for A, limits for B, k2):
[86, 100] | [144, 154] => 116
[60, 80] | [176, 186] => 119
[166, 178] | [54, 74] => 115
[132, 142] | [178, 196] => 158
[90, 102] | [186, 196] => 139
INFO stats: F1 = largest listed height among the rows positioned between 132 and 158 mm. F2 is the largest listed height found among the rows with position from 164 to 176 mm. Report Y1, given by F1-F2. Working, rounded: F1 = 1.39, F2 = 1.24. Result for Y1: 0.15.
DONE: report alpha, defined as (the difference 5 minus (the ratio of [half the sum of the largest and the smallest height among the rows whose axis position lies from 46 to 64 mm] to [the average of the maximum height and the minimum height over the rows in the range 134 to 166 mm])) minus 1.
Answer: 2.7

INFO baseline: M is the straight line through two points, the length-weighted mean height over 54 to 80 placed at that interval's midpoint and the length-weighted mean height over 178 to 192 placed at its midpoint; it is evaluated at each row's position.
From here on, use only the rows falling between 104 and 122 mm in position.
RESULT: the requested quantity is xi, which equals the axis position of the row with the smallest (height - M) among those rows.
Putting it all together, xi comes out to 109 mm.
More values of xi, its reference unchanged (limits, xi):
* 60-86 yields 71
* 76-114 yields 109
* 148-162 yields 161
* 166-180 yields 169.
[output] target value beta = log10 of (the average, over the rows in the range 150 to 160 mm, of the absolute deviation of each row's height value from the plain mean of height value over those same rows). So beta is -1.06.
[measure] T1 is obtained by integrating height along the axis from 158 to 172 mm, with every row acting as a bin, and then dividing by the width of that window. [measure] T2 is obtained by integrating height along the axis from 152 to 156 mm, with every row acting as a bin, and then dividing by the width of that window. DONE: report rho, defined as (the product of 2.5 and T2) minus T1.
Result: 1.9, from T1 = 1.03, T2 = 1.2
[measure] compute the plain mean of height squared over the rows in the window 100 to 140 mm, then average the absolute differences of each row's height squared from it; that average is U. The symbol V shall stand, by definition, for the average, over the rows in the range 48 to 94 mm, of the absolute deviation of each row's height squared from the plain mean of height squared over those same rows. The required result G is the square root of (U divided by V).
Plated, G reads 1.4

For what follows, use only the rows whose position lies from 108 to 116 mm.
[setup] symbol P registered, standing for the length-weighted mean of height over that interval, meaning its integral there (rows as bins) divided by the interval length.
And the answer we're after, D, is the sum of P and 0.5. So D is 1.1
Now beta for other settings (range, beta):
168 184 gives -1.15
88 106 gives -0.64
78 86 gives -1.08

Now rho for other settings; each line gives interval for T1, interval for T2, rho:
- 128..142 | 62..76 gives 2.4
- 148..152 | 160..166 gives 1.1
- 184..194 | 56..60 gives 2.3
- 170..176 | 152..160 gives 1.5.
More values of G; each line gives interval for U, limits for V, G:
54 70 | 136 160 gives 0.7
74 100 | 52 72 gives 1.6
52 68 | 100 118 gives 1.0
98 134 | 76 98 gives 0.7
